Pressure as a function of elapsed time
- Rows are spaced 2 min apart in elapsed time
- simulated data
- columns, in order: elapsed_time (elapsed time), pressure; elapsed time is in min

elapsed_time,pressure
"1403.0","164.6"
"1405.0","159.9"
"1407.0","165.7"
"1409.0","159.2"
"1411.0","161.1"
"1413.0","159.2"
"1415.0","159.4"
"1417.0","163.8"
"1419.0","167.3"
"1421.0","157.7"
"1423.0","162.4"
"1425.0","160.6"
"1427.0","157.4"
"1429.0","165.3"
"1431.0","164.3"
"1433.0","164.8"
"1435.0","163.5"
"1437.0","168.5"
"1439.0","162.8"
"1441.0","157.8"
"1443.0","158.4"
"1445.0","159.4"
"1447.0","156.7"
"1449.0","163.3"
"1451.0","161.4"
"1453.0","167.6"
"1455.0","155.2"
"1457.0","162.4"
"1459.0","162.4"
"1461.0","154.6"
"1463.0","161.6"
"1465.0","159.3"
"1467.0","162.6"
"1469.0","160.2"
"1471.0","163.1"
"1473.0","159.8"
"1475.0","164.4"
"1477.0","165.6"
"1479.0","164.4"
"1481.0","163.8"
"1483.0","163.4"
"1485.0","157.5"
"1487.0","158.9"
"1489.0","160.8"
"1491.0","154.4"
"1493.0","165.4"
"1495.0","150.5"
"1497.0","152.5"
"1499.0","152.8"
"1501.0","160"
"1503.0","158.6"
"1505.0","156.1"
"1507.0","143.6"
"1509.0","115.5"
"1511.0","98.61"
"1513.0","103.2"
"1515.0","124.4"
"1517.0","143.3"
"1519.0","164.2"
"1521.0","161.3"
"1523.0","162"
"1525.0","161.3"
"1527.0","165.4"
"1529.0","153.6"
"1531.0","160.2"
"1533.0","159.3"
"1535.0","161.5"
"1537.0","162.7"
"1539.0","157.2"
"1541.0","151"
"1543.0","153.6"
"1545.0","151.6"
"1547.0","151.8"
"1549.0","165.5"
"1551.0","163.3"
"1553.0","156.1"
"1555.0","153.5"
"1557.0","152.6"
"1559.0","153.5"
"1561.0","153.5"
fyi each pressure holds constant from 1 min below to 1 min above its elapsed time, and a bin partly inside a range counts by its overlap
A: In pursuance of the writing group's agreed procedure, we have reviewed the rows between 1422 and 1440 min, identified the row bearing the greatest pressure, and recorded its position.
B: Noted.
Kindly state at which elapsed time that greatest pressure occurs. 1437.0 min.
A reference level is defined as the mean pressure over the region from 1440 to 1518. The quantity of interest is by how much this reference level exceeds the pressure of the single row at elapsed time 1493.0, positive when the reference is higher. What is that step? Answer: -11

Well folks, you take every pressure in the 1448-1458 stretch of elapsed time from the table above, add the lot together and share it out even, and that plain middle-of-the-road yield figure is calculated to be 162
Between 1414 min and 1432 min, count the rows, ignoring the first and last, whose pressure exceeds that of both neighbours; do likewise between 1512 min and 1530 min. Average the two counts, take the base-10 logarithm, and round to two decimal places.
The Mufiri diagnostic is 0.48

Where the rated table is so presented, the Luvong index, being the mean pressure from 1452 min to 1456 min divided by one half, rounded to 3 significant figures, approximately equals 323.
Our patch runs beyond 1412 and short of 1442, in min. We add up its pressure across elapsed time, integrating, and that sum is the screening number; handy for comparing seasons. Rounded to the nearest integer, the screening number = 4870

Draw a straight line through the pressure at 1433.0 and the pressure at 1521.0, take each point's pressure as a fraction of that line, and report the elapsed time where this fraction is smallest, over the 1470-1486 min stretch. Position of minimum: 1485.0 min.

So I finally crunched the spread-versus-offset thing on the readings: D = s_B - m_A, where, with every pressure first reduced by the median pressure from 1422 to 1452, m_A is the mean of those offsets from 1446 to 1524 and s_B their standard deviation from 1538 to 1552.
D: 14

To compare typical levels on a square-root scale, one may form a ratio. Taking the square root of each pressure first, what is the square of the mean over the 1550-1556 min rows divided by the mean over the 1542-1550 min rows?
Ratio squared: 1.01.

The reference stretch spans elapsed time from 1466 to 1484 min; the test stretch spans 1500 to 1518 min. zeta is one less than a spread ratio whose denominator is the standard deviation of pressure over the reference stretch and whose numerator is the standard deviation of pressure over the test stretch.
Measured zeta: 11.4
